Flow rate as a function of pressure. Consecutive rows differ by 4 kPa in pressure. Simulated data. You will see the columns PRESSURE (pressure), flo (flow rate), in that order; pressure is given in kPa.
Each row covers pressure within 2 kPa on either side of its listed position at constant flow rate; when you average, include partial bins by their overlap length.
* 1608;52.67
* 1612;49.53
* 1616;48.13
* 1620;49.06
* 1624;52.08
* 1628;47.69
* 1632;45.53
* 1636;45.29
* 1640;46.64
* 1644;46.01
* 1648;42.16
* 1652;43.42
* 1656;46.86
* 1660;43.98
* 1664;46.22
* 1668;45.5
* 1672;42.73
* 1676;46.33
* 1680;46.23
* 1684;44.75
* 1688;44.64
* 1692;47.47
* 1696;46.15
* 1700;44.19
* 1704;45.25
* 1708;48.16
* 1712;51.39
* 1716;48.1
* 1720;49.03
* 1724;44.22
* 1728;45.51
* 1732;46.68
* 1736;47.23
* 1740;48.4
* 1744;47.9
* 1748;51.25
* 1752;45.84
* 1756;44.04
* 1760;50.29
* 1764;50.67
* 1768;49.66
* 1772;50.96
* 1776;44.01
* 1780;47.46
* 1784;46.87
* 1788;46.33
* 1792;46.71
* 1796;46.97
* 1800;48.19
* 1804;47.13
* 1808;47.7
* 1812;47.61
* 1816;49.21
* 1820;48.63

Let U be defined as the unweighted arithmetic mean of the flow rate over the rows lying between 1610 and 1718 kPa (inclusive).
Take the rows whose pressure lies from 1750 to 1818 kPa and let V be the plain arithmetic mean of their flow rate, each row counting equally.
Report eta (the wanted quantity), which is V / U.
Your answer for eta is 1.03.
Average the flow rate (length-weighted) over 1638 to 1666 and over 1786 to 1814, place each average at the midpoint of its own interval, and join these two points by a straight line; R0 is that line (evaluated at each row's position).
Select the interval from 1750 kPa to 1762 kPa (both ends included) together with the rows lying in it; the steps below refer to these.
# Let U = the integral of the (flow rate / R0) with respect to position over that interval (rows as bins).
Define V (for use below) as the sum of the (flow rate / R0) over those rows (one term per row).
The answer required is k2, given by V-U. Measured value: -9.03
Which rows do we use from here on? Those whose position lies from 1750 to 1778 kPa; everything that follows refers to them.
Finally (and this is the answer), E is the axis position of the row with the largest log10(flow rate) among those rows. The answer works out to 1772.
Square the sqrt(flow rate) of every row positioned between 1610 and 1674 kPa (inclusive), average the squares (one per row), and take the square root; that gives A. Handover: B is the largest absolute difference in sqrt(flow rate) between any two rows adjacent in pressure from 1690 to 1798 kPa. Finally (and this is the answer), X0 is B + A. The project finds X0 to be 7.31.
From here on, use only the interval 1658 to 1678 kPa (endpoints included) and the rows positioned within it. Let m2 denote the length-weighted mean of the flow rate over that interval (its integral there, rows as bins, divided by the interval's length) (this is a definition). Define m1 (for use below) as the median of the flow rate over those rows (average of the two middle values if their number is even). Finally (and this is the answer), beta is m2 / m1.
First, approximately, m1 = 45.5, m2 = 45.0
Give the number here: 0.99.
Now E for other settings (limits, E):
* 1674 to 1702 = 1692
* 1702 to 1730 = 1712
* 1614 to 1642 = 1624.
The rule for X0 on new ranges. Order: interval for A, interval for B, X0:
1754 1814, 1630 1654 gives 7.19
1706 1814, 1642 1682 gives 7.20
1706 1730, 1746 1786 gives 7.41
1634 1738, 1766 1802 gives 7.28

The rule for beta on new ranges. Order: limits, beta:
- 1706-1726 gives 1.00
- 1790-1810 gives 1.00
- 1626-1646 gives 1.00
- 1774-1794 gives 0.99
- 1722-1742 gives 0.99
